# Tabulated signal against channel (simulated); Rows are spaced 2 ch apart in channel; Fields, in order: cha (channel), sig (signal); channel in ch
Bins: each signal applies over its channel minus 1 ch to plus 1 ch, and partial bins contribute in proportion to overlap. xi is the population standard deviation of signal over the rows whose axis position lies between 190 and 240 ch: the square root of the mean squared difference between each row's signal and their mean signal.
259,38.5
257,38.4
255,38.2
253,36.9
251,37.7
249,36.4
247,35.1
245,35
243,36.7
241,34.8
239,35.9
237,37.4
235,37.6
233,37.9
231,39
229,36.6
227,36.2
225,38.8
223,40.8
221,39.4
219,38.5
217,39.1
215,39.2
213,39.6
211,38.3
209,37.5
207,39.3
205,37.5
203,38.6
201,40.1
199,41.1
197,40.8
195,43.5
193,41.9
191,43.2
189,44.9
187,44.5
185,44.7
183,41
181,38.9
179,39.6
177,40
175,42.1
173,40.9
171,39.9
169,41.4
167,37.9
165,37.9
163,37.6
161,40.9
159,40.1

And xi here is 1.9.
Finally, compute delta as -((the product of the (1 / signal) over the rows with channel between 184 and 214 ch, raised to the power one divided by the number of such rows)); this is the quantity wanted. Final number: -0.0244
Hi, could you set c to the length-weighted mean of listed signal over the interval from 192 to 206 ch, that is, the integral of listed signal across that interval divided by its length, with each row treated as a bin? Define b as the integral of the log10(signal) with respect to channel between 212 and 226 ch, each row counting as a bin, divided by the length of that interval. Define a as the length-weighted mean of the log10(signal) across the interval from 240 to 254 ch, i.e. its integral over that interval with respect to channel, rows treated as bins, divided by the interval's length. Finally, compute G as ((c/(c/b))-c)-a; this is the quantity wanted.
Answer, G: -40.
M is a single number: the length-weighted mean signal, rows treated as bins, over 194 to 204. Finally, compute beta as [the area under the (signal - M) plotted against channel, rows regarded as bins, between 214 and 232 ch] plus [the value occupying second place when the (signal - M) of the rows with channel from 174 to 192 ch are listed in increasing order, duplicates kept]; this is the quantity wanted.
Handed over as -41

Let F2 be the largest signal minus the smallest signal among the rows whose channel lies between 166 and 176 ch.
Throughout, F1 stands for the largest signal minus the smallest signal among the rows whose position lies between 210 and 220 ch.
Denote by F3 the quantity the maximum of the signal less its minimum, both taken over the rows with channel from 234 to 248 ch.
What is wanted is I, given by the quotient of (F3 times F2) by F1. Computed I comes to 9.0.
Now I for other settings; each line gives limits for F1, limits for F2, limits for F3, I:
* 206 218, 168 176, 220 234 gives 4.8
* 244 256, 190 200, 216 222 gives 0.8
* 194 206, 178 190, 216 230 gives 4.6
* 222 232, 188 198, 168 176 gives 2.0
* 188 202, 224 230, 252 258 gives 0.8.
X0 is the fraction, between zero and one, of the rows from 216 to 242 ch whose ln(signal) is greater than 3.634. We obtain 0.5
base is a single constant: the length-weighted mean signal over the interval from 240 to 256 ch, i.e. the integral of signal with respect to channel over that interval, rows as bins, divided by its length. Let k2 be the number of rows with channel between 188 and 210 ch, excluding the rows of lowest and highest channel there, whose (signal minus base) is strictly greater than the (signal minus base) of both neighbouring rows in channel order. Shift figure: 3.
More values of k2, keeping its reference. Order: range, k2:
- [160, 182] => 2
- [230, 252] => 1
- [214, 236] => 2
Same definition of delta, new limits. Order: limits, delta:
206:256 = -0.0266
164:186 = -0.0248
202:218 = -0.0259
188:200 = -0.0235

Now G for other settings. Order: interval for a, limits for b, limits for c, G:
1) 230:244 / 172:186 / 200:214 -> -39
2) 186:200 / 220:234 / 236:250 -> -36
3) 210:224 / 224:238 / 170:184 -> -40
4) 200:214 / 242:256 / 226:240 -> -37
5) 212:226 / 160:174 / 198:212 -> -39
